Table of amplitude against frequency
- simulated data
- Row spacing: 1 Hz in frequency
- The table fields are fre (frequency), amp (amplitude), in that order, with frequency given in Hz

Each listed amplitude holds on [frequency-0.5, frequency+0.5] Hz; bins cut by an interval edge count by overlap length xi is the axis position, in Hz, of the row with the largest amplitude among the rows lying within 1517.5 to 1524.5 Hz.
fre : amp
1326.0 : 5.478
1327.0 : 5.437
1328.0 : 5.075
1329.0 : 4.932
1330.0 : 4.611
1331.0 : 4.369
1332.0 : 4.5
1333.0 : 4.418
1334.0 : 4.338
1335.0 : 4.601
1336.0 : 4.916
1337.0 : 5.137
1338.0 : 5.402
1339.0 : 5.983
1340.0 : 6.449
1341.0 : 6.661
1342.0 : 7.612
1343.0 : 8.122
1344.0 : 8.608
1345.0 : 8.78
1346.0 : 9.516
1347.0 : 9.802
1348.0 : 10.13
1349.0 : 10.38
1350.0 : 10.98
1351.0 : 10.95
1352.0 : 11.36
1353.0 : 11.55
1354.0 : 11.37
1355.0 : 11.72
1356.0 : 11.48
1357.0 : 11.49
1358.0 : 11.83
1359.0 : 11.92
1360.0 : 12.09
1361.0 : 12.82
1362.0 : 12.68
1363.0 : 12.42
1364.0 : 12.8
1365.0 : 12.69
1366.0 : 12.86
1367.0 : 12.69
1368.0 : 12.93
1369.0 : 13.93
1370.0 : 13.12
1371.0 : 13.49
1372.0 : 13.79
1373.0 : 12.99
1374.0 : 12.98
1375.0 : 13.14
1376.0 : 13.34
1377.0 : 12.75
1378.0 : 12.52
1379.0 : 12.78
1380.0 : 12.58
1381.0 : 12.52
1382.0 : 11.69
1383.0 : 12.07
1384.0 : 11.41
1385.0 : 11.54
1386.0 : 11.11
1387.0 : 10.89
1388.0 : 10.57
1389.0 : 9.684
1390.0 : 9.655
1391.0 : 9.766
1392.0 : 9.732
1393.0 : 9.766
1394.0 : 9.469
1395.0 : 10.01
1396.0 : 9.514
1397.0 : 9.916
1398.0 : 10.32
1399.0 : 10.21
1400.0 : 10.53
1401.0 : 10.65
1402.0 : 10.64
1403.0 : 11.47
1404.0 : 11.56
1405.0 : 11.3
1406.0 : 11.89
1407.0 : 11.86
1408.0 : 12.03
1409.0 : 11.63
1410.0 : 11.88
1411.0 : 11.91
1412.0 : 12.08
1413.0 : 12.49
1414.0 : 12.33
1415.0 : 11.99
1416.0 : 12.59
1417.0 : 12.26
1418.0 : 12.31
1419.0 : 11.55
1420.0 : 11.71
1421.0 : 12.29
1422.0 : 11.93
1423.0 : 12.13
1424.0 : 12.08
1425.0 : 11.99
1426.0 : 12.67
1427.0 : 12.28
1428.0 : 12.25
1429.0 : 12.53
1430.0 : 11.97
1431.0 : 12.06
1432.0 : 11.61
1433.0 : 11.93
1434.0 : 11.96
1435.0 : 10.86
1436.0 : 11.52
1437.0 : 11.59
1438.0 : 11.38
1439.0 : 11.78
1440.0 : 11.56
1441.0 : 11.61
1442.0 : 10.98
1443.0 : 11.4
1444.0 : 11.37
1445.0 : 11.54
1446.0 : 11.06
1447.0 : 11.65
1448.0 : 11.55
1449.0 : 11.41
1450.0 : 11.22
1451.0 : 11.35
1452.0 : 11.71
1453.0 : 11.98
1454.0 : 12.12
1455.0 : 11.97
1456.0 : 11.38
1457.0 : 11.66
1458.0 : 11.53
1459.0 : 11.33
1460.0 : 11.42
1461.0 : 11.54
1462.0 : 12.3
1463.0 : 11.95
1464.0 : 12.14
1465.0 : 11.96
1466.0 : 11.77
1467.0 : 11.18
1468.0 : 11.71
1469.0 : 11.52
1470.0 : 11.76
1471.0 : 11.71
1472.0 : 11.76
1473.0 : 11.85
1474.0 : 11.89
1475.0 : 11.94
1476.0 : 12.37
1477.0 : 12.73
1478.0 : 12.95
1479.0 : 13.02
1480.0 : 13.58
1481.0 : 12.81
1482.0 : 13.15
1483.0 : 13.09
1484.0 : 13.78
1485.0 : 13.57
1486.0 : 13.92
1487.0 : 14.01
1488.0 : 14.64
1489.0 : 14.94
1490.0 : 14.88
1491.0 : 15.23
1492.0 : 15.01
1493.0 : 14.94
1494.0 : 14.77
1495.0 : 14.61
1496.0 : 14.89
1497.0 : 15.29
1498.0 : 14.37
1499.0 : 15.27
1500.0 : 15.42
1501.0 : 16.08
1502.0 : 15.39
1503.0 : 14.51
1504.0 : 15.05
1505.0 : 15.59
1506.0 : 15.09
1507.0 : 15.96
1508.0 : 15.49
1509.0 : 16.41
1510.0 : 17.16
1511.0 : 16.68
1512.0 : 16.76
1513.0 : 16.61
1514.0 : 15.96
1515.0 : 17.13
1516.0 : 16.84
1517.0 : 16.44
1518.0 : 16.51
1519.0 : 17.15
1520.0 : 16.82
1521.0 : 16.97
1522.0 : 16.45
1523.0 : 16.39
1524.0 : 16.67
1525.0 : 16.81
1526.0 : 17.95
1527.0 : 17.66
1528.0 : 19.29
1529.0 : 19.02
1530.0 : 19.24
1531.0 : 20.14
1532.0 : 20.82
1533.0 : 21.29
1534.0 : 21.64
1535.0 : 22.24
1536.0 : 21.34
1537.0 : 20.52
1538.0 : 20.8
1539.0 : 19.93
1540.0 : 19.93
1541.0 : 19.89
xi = 1519.0 Hz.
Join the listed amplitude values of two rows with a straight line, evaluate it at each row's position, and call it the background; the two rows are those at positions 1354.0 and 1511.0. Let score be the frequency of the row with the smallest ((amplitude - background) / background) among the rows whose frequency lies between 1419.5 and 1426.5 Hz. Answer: 1420.0 Hz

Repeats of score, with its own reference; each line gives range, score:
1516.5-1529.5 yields 1523.0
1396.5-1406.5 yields 1397.0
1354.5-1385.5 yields 1384.0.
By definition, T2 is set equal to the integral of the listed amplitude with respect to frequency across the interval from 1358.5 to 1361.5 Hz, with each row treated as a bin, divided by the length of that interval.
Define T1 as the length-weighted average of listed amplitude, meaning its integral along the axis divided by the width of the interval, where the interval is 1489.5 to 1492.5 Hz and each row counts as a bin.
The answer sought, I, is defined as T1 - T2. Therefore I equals 3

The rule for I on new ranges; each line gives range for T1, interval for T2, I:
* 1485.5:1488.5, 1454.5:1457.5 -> 3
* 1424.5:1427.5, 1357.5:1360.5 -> 0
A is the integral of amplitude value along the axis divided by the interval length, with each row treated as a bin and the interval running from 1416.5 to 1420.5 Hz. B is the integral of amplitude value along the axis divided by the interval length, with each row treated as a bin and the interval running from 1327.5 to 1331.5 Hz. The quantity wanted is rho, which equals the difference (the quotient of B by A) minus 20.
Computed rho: -19.6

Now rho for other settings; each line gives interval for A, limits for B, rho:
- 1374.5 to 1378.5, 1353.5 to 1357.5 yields -19.1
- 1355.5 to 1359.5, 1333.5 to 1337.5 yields -19.6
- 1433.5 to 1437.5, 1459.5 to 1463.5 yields -19.0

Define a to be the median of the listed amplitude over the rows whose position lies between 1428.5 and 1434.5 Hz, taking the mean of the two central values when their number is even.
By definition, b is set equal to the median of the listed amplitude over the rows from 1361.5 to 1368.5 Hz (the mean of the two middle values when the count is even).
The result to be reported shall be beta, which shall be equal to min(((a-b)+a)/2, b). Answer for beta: 5.6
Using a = 12.0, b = 12.7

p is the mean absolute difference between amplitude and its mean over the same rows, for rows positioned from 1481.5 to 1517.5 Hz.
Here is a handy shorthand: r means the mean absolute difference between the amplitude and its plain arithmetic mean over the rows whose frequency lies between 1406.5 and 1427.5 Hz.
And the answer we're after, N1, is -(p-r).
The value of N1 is -0.61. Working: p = 0.85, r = 0.24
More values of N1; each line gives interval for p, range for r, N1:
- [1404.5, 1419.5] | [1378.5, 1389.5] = 0.45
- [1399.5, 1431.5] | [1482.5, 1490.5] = 0.15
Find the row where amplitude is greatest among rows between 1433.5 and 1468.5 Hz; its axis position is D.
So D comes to 1462.0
